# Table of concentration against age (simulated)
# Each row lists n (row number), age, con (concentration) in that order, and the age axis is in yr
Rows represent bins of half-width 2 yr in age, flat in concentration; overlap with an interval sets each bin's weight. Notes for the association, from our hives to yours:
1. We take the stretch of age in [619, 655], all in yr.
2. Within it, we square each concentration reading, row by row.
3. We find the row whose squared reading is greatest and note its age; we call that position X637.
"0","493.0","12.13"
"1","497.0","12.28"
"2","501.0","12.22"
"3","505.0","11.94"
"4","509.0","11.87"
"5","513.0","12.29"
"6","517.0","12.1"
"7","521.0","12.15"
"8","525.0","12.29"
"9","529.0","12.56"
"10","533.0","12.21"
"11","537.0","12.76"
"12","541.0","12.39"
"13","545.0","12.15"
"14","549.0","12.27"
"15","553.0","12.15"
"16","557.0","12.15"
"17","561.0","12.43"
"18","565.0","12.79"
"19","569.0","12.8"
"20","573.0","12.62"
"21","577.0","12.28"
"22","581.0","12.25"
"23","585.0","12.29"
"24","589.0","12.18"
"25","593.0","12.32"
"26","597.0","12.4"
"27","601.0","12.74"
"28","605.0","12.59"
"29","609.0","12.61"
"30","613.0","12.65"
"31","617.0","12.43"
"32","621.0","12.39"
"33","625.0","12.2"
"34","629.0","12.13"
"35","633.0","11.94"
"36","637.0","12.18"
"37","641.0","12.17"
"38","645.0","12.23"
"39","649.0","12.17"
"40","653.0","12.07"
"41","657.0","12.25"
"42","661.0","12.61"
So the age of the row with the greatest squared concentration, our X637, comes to 621.0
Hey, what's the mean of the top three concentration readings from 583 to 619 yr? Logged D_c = 12.7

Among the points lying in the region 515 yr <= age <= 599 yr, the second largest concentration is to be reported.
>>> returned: 12.79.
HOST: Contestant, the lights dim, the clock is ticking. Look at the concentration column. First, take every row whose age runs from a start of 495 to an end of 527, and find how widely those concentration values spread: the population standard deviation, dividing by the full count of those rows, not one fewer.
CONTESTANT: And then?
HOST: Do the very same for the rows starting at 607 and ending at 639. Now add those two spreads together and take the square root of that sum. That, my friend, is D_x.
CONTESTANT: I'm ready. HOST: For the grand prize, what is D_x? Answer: 0.619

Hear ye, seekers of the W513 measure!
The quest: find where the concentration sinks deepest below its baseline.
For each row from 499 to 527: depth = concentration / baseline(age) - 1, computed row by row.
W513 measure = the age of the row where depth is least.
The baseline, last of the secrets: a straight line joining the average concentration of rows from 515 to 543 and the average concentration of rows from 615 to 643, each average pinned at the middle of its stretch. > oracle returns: 509.0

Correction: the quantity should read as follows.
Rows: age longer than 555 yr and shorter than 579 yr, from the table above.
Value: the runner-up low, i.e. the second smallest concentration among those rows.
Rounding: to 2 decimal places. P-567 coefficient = 12.28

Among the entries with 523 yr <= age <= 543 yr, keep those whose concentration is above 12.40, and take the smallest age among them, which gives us 529.0 yr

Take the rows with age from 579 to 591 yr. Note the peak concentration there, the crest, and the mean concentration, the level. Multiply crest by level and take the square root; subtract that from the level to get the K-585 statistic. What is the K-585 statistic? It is -0.025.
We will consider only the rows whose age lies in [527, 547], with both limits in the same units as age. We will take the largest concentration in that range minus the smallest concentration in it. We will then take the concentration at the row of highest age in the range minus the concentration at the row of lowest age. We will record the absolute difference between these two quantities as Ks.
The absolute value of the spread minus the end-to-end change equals 1.02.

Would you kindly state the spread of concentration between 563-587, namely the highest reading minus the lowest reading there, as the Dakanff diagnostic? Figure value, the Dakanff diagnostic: 0.55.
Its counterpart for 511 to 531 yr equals 0.46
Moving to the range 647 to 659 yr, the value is 0.18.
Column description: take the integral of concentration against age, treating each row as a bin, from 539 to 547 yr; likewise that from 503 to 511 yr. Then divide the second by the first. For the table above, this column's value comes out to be 0.97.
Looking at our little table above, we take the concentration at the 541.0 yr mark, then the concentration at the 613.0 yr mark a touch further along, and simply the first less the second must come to -0.3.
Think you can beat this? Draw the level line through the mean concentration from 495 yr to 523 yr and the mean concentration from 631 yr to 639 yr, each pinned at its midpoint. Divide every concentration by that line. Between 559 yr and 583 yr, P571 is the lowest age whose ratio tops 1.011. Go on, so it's 561.0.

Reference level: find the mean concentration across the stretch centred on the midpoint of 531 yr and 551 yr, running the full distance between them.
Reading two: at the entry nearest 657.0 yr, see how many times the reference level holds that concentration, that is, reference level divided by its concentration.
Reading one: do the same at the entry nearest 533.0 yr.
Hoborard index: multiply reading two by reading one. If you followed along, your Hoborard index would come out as 1.02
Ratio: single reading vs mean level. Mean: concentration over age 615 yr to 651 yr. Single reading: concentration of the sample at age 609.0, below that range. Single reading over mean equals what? 1.03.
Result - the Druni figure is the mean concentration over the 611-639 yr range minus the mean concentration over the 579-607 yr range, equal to -0.12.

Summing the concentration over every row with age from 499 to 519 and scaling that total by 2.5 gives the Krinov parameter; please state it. 151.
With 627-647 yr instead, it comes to 152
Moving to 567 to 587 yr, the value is 156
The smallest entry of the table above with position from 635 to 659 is 12.07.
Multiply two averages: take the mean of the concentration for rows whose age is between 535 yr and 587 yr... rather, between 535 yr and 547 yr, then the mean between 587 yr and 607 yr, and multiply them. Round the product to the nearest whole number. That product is 155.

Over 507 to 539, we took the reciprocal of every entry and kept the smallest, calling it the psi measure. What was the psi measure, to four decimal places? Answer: 0.0784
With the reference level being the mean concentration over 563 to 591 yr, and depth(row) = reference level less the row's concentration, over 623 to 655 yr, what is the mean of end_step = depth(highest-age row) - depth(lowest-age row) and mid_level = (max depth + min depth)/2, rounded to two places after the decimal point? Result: 0.25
